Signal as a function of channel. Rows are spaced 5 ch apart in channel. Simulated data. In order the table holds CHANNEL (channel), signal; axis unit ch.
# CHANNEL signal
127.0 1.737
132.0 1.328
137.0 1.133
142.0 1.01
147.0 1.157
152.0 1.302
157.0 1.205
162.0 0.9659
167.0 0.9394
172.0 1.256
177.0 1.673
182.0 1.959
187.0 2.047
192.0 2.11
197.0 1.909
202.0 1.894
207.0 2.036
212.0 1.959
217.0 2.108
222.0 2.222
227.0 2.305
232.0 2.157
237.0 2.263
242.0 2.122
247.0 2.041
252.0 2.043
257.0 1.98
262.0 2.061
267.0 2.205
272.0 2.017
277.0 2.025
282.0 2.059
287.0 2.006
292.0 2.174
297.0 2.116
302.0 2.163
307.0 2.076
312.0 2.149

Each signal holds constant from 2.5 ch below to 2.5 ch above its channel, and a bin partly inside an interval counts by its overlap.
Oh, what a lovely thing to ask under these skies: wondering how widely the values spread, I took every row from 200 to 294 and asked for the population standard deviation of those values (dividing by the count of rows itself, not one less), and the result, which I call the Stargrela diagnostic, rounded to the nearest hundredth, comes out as 0.11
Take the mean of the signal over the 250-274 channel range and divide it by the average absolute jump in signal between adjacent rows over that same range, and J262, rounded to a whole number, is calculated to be 17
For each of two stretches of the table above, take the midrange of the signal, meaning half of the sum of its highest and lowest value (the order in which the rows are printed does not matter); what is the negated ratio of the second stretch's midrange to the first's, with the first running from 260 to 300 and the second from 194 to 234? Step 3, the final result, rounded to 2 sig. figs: -1.0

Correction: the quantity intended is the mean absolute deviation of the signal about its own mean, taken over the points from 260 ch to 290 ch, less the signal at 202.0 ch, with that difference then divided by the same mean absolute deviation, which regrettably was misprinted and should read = -39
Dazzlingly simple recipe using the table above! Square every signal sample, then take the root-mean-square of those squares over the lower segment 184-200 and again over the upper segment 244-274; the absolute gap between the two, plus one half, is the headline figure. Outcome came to 0.64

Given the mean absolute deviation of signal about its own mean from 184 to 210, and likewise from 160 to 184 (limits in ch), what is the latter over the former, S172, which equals 4.7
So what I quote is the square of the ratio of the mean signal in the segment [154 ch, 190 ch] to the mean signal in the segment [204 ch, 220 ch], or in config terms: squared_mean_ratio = 0.50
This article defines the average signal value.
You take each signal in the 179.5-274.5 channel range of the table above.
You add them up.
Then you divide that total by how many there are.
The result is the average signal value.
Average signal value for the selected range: 2.08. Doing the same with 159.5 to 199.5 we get 1.61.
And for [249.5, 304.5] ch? 2.08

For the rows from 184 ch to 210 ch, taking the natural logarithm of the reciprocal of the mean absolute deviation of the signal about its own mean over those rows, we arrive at 2.5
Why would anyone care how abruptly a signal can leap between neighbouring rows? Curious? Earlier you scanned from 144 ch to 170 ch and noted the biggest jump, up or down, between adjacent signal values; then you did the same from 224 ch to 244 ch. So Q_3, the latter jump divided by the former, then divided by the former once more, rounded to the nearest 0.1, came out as 2.6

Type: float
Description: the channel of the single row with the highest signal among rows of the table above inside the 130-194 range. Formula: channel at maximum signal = 192.0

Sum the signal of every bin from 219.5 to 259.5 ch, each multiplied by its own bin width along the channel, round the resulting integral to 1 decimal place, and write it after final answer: 85.7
